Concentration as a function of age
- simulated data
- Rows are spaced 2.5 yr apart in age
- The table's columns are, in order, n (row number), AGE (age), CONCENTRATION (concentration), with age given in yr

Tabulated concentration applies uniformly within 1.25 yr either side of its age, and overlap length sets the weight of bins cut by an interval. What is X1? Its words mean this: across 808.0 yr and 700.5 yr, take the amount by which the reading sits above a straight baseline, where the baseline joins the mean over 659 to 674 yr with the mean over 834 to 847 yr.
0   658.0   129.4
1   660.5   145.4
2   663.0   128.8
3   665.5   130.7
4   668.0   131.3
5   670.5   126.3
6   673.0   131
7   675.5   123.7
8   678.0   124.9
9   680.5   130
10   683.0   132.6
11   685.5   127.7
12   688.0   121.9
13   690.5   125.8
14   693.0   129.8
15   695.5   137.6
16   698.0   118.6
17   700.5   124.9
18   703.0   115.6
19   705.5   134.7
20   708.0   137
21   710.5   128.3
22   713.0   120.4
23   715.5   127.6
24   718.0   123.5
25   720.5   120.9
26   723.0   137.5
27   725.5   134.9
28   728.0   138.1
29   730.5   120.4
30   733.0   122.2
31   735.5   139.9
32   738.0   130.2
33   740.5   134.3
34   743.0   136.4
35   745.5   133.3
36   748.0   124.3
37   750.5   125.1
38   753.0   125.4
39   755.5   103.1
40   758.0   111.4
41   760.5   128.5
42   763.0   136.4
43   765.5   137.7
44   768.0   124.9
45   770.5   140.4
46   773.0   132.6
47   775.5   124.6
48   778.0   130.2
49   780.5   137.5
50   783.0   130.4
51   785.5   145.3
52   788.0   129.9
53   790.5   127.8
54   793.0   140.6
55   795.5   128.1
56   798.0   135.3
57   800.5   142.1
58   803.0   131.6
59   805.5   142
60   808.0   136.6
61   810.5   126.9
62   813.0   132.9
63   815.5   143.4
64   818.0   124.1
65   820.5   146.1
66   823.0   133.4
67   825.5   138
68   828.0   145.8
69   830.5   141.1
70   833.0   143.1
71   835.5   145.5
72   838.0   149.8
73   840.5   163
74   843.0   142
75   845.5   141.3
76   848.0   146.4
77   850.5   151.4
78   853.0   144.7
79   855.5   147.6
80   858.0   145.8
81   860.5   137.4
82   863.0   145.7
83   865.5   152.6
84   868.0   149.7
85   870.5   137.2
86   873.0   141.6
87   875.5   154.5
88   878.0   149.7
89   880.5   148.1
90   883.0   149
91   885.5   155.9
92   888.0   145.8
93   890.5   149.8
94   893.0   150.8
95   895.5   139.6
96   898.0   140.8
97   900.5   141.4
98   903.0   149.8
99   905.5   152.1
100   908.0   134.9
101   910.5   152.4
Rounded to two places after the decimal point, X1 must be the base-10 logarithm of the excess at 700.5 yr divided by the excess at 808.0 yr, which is 0.08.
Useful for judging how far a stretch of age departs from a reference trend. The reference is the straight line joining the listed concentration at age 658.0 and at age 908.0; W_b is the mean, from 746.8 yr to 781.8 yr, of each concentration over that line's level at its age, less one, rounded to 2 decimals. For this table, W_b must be -0.03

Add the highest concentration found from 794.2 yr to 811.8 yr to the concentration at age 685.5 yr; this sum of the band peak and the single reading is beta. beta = 270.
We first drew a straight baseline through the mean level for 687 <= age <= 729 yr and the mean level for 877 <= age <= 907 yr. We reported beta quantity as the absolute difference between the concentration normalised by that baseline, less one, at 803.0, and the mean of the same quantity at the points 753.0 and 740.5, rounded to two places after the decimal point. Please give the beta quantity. 0.03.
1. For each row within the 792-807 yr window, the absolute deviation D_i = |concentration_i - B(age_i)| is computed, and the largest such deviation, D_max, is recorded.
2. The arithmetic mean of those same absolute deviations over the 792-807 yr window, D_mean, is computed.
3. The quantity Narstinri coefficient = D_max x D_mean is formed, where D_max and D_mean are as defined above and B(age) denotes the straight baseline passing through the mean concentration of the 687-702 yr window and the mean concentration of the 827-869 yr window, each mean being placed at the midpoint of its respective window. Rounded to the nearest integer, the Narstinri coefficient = 57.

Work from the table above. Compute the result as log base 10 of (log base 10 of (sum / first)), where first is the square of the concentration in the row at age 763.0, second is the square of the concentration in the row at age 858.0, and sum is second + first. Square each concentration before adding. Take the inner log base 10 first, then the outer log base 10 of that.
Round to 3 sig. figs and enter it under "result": -0.480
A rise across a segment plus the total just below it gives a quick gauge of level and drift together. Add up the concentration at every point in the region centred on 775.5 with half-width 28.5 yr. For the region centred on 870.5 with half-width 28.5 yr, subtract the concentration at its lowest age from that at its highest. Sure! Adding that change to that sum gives 2992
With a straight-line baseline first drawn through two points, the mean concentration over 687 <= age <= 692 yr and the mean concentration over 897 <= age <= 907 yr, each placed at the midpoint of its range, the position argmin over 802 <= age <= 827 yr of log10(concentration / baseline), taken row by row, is 818.0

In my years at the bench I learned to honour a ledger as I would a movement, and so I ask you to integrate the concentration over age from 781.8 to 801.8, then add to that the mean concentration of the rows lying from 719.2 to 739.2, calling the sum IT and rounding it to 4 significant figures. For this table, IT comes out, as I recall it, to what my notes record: 2829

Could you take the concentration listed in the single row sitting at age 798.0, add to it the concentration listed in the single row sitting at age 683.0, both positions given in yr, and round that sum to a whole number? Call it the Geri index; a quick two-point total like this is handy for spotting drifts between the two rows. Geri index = 268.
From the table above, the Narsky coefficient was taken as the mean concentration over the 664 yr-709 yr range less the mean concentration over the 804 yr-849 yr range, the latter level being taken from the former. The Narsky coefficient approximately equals -13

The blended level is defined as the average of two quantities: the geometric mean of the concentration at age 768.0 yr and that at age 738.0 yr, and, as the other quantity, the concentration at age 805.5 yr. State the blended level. 135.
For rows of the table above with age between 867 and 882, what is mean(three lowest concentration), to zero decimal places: 142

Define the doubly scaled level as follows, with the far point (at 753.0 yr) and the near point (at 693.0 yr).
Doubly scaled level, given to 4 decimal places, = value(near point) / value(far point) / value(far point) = 0.0083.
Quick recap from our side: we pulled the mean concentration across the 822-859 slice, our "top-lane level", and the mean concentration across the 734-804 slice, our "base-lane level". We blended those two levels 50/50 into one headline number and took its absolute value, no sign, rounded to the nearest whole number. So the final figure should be 138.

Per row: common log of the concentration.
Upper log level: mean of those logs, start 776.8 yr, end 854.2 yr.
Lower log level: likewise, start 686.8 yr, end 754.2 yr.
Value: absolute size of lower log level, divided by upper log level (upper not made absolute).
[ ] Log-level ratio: 0.984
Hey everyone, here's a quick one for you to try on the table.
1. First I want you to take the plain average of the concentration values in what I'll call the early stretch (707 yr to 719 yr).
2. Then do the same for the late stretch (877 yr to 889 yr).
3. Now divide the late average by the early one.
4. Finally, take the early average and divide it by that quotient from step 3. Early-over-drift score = 108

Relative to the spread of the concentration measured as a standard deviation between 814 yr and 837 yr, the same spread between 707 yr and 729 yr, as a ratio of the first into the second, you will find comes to 1.0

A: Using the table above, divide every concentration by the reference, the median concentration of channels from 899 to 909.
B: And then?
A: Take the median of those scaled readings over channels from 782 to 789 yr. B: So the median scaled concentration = 0.90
